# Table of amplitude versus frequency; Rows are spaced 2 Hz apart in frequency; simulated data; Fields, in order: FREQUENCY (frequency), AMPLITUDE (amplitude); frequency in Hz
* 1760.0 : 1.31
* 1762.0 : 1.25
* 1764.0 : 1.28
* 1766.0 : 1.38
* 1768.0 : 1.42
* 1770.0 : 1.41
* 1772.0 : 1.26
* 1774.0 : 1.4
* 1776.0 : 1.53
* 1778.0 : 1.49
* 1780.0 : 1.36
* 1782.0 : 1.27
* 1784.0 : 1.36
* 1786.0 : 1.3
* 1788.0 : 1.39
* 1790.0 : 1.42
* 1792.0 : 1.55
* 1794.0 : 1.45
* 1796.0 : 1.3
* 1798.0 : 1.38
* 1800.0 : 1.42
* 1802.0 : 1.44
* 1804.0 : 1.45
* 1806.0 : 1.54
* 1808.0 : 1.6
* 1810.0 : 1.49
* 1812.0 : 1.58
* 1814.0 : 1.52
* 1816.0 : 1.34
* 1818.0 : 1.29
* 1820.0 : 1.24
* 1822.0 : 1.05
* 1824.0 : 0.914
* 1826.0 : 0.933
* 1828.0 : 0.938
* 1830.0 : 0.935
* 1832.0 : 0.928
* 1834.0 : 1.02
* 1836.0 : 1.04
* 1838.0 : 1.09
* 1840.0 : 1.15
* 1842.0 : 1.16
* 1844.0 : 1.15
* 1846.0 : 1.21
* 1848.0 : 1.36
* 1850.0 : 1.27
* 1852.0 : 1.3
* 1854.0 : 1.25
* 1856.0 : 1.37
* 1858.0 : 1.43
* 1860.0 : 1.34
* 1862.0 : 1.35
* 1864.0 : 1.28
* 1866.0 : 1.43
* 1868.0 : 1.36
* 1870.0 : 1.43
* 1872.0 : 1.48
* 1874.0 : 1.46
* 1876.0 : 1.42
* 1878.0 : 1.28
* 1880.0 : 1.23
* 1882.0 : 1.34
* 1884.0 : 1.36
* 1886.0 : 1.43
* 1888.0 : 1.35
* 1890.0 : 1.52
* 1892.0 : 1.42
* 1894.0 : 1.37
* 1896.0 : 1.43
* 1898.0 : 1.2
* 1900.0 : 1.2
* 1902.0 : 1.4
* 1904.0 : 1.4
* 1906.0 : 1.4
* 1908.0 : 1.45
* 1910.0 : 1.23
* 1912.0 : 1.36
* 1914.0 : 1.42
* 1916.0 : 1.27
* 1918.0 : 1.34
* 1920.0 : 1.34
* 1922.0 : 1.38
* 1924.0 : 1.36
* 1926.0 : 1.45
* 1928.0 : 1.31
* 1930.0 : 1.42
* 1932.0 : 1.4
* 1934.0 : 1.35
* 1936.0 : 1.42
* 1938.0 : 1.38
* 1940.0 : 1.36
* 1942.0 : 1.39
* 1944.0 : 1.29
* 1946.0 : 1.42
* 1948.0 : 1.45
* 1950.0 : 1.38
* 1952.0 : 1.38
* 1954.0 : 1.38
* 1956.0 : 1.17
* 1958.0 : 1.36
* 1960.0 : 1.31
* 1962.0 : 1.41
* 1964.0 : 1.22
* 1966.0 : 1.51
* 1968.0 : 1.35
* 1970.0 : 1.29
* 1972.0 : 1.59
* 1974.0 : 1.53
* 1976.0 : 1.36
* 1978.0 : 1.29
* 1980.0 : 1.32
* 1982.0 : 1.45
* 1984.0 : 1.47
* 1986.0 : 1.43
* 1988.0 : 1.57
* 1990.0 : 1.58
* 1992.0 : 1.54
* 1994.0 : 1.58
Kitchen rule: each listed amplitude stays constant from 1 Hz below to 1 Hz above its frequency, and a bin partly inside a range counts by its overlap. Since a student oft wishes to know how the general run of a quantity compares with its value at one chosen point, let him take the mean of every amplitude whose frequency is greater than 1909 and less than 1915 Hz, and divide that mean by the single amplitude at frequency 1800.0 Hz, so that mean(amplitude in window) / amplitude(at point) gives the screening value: 0.94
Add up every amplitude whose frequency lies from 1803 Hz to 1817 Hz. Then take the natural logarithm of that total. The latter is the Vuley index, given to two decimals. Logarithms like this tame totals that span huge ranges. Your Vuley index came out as 2.35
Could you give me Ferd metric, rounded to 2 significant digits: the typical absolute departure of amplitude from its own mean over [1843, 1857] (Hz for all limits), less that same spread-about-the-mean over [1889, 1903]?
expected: -0.033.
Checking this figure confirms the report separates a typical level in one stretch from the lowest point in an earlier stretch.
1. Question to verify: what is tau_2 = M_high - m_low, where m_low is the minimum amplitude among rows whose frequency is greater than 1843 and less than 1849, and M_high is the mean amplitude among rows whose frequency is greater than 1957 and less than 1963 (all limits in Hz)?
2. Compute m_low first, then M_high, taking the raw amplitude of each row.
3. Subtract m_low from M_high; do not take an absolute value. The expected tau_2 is 0.21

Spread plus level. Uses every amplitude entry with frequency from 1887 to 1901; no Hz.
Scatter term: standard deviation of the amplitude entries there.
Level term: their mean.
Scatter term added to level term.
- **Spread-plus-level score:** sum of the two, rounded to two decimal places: 1.47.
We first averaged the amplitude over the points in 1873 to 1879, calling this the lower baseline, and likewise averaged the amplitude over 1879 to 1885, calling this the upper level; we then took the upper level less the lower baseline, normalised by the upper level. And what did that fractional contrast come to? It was -0.059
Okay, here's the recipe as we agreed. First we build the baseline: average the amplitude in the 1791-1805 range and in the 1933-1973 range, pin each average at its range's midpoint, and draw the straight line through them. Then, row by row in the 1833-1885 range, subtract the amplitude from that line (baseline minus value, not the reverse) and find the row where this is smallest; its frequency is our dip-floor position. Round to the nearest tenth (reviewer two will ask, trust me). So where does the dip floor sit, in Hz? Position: 1872.0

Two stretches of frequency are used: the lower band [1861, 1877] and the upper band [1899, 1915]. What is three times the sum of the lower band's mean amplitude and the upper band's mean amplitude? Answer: 8.28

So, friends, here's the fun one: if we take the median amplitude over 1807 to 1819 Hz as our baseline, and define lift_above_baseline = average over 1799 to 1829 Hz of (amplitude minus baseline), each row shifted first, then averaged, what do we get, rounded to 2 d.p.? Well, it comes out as -0.19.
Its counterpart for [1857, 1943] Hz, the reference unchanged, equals -0.13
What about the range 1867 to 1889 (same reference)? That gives -0.13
